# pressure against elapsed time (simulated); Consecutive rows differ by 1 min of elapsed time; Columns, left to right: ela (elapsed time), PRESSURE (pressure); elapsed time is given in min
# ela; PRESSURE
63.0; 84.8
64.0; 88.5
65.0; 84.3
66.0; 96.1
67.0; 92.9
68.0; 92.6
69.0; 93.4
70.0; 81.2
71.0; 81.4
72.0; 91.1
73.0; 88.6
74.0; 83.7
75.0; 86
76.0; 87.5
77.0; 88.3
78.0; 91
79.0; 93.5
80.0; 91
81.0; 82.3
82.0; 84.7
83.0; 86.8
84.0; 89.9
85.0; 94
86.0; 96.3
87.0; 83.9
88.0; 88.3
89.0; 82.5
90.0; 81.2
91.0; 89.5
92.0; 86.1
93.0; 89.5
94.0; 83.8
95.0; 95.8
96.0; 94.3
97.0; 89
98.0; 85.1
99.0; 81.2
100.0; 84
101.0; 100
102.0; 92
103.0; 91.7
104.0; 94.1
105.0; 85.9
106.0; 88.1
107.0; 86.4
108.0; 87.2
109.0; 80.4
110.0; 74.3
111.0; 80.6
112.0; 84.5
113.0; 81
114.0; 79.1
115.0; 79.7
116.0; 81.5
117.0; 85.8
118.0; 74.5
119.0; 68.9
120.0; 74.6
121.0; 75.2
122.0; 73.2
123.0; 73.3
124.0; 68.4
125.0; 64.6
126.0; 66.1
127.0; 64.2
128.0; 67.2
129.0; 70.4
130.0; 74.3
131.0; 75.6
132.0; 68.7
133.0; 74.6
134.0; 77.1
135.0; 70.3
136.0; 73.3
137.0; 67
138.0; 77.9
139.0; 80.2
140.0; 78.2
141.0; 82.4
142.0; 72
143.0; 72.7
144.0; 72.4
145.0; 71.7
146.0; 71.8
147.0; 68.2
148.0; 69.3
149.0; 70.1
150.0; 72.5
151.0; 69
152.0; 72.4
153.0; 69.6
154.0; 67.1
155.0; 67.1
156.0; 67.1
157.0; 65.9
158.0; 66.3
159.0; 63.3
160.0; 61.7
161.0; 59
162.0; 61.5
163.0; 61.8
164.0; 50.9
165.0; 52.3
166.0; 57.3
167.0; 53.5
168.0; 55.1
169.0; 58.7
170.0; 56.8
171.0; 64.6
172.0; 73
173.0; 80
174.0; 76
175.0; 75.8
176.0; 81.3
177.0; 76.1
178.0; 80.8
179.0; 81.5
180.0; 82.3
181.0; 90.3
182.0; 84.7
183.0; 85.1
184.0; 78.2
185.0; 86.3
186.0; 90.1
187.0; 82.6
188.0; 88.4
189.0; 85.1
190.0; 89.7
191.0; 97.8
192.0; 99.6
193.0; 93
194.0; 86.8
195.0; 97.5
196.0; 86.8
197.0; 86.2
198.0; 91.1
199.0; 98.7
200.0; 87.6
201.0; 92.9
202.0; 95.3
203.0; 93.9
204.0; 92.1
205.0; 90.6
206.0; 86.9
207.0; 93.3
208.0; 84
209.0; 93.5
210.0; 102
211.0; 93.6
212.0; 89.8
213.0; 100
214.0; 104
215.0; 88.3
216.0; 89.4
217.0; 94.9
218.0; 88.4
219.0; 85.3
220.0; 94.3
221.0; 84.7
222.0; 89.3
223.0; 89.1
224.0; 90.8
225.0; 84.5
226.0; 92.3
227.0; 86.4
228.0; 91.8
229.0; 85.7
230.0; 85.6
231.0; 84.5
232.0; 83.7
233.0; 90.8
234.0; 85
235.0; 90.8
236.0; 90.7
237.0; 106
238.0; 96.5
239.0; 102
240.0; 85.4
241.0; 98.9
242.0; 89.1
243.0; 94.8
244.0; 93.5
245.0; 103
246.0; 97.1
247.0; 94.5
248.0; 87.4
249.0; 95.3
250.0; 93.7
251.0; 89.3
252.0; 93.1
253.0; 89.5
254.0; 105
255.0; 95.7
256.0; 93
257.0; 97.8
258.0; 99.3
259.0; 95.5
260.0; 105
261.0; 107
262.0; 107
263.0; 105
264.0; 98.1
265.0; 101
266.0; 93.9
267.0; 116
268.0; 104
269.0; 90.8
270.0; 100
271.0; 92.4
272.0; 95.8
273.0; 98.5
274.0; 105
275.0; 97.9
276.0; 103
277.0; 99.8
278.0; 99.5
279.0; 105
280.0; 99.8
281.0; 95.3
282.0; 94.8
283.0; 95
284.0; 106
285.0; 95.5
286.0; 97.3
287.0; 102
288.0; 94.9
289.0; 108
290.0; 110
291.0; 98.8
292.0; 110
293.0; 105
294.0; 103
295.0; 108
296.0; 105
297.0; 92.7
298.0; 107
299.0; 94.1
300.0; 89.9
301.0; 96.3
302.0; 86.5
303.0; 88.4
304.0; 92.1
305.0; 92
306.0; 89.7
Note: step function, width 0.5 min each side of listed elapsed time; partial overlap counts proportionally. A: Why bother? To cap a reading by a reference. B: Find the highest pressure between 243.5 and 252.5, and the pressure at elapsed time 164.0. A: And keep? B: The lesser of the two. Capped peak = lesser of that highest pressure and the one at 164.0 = 51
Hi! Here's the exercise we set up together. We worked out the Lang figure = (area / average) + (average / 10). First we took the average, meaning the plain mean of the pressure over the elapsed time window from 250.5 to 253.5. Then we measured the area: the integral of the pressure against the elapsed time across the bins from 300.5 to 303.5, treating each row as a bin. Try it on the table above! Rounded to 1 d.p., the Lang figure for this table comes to 12.1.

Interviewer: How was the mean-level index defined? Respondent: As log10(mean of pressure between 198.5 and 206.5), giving 1.96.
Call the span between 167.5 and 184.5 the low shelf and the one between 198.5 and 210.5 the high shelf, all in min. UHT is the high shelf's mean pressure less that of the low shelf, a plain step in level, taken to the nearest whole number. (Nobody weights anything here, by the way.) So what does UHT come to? 17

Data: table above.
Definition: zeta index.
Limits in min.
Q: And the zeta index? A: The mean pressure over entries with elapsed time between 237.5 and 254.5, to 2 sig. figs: 95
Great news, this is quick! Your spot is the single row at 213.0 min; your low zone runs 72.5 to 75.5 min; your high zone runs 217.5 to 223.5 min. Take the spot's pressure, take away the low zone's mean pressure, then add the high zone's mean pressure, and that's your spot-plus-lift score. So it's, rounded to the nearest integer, 102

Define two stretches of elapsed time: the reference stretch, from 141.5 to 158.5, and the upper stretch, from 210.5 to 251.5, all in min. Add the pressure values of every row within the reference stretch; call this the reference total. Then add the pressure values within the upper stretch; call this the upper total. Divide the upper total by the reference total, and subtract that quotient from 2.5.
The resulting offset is -0.67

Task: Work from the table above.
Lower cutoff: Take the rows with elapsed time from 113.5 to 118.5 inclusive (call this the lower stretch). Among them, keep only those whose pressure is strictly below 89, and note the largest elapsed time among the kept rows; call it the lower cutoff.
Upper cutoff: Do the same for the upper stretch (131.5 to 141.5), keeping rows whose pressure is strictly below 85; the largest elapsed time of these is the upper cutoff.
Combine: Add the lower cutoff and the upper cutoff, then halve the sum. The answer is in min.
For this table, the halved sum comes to 129.5 min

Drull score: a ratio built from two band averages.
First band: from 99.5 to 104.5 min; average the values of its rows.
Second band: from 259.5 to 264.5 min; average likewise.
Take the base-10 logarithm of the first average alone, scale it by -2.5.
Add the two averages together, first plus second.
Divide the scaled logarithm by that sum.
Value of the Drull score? -0.0250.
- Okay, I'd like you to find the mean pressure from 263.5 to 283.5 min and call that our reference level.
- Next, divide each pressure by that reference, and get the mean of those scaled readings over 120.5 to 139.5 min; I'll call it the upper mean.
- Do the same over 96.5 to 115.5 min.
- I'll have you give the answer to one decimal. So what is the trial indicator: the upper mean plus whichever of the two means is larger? 1.6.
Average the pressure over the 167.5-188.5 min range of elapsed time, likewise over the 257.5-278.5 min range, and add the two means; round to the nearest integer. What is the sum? 178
